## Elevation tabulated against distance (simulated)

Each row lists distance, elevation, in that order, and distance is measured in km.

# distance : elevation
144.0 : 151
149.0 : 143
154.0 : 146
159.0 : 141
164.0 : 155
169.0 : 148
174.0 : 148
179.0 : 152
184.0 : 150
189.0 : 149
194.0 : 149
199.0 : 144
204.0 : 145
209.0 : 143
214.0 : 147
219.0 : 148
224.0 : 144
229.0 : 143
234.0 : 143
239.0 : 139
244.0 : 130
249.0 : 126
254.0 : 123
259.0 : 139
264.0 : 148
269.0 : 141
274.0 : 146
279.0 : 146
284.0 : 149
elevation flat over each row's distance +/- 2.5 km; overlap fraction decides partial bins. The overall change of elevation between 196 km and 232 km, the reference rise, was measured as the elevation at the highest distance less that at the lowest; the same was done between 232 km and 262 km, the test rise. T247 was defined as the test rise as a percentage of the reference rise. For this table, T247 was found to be 400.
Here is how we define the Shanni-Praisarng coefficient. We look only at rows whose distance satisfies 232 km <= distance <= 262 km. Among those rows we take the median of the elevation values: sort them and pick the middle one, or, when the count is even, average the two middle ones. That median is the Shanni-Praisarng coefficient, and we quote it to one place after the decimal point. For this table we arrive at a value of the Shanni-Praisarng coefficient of 134.5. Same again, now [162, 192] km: 149.5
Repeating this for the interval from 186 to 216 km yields 146.0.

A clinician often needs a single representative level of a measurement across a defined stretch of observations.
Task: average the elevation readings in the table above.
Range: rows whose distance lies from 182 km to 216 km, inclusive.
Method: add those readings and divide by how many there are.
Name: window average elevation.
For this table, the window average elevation 147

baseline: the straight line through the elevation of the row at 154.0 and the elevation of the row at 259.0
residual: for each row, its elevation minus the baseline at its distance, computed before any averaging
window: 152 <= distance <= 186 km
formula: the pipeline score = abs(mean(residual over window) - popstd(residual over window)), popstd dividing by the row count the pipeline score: 0.9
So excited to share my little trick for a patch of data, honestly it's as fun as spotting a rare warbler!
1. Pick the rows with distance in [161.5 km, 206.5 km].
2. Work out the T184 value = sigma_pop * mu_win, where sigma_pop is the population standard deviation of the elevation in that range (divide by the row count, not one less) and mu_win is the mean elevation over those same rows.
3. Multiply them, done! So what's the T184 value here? 468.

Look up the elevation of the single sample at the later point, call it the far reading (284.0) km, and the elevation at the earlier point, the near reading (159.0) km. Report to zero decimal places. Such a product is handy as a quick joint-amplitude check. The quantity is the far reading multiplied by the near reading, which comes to 21009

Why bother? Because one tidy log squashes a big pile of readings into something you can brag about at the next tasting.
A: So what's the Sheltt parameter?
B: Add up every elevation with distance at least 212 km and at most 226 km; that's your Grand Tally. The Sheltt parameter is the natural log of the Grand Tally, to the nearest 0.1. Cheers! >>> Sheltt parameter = 6.1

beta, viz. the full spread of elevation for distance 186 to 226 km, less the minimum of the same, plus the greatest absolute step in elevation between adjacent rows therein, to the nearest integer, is -132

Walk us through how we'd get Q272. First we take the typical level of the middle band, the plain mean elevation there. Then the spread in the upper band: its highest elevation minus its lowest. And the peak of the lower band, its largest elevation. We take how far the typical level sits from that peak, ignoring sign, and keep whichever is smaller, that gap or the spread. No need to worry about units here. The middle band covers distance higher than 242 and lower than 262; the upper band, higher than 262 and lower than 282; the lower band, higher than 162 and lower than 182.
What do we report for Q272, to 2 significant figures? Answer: 7.0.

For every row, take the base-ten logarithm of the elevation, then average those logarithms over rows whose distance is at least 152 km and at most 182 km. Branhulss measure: 2.17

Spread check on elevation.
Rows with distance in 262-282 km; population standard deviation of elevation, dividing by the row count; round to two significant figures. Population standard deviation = 2.6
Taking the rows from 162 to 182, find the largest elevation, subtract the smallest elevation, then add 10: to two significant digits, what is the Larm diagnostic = 17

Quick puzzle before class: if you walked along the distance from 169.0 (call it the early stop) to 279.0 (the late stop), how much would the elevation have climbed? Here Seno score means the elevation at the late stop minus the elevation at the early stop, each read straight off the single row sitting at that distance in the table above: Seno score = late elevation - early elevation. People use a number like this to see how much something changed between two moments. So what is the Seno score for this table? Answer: -2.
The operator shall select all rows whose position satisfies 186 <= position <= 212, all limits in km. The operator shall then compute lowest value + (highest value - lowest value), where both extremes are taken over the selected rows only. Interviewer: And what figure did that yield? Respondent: 149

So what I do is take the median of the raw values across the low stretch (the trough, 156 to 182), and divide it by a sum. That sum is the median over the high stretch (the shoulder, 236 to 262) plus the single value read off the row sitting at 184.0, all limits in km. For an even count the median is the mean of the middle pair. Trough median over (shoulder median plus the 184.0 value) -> 0.529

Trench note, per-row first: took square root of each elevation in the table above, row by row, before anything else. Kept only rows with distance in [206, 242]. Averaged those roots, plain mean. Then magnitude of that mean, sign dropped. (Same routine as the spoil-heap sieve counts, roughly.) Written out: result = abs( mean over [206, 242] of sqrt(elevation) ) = 11.99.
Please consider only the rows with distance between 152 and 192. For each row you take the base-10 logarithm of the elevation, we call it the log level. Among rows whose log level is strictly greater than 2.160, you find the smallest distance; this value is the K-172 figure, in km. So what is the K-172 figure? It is 154.0 km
